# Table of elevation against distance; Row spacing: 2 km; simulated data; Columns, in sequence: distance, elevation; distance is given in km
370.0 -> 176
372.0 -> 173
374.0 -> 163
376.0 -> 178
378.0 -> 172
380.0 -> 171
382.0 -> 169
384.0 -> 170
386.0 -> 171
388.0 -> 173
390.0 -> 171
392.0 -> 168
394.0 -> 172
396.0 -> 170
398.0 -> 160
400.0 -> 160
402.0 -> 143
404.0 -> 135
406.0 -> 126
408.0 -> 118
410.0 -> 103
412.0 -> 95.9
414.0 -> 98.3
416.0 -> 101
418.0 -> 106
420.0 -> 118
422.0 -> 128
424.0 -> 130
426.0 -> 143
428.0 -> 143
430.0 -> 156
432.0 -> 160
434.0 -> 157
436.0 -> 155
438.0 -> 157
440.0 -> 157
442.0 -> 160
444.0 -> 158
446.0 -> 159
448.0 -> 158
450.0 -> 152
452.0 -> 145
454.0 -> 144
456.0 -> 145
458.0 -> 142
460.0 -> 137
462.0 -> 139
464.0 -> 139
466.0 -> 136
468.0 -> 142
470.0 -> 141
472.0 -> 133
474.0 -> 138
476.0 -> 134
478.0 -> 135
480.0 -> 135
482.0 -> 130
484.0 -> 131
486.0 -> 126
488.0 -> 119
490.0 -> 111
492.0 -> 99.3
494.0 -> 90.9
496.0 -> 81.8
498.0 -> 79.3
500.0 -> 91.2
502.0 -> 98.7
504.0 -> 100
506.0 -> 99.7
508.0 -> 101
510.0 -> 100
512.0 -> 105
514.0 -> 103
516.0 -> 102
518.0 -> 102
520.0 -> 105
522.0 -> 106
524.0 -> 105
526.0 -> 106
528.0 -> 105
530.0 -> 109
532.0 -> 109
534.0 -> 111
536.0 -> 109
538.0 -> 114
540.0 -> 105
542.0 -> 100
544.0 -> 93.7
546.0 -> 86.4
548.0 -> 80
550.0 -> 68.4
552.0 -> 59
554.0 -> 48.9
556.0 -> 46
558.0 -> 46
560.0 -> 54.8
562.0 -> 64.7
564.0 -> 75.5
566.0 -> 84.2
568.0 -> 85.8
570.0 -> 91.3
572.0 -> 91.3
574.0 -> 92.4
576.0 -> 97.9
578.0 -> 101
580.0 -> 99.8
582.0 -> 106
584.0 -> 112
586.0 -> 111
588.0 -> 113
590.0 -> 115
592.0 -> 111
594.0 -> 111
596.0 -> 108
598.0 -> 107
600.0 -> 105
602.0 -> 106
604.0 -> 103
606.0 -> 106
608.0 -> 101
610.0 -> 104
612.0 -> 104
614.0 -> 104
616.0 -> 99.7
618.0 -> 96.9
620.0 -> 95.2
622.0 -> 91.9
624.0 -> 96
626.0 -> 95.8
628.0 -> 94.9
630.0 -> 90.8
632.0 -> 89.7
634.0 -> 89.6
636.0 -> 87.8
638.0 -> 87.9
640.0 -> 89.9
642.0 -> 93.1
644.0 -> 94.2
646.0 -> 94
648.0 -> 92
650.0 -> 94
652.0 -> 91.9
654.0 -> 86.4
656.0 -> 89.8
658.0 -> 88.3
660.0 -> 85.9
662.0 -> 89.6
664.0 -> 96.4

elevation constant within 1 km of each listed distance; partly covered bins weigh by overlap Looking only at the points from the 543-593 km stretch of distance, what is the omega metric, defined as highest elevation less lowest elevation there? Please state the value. 69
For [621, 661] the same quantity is 10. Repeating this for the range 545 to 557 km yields 40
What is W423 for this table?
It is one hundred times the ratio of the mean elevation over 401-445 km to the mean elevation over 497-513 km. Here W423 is 138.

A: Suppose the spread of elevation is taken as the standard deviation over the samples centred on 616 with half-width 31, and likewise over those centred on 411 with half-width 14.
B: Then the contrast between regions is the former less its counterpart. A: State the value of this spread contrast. -13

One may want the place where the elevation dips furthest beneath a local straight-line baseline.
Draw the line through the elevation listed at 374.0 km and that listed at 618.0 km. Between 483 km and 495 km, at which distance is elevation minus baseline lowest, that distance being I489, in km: 494.0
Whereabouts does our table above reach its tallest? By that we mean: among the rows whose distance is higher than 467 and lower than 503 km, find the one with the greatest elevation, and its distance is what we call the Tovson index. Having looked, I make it 468.0 km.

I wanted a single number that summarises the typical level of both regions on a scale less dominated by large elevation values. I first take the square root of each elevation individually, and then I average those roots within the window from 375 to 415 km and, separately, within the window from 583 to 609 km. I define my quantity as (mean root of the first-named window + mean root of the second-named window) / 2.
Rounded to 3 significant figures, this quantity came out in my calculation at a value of 11.3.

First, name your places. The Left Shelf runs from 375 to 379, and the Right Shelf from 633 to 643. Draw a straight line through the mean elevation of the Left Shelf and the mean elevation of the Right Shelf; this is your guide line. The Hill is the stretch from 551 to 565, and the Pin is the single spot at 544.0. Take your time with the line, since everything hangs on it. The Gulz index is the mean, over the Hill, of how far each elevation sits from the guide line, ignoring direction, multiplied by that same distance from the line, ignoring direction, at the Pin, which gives 1586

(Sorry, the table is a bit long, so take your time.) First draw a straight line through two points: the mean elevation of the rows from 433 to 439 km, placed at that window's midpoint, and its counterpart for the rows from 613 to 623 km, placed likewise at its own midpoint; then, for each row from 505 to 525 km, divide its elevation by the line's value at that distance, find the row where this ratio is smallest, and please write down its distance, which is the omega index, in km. 506.0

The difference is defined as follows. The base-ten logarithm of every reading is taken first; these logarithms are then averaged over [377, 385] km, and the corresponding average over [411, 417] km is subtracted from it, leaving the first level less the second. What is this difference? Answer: 0.24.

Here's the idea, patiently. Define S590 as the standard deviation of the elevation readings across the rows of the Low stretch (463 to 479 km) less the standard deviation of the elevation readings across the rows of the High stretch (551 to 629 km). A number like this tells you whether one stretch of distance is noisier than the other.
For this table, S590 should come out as -16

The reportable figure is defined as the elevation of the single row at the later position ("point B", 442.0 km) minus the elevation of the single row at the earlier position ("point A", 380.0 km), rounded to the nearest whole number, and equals -11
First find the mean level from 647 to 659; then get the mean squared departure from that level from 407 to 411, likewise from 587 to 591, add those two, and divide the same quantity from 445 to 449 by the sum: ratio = 4.55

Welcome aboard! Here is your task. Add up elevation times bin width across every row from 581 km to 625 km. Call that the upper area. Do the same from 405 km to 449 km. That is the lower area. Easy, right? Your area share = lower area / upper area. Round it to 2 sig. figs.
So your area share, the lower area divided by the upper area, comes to 1.3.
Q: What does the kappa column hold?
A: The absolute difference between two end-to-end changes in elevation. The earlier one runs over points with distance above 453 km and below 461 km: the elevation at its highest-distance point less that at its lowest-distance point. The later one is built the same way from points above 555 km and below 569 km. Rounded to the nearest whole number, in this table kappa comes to 47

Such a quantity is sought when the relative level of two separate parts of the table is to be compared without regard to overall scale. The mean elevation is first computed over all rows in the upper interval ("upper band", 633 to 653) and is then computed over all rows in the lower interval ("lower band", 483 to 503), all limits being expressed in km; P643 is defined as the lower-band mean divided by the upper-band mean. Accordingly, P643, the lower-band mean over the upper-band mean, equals 1.12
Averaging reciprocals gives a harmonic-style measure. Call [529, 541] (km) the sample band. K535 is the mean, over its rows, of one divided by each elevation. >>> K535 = 0.0091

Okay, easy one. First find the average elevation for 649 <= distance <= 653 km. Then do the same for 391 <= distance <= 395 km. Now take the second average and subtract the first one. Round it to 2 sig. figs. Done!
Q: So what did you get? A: 77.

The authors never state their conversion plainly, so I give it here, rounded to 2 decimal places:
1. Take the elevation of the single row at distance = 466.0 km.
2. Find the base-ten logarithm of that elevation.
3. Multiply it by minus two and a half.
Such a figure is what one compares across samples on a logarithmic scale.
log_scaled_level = -5.33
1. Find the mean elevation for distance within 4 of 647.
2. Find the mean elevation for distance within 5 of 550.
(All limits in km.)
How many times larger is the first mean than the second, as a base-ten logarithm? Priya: 0.14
